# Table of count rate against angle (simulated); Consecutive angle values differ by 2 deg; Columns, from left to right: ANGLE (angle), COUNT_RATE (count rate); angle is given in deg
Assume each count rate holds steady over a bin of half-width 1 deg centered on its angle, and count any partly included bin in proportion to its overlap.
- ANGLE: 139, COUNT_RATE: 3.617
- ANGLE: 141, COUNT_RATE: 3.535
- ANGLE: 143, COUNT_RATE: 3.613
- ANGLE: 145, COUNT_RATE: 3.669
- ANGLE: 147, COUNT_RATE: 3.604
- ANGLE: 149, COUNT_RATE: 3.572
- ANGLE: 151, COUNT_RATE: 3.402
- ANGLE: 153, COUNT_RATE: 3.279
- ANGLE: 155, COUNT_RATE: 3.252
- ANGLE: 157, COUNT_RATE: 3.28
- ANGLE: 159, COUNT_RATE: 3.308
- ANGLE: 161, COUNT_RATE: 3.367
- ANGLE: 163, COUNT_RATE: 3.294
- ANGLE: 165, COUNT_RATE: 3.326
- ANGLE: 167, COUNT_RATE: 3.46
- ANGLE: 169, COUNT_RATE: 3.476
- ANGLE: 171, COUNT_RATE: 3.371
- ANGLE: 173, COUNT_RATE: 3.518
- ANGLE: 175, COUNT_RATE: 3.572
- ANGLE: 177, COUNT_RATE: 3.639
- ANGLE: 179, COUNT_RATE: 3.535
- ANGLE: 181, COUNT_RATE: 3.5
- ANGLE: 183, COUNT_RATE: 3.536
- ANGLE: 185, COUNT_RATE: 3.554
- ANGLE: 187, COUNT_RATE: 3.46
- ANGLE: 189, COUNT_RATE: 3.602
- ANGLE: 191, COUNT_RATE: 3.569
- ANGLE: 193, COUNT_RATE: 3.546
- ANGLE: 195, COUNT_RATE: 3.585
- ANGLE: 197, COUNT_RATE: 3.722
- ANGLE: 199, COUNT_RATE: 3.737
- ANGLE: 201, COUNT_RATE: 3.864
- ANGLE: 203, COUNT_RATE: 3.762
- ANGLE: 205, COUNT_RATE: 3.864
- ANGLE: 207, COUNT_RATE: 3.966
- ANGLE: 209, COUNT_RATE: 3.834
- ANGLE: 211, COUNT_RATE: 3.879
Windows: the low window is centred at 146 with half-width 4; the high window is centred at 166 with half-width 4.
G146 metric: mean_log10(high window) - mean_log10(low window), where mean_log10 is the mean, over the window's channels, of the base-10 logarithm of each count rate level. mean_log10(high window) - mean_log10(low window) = -0.028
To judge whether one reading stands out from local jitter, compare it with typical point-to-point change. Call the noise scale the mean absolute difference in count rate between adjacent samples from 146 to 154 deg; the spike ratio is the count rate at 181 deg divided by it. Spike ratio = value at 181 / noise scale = 32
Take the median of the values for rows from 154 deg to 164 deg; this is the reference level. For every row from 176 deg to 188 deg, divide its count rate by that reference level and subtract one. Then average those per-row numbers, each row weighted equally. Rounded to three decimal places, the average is 0.074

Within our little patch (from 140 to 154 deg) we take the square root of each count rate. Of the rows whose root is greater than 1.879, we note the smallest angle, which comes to 141 deg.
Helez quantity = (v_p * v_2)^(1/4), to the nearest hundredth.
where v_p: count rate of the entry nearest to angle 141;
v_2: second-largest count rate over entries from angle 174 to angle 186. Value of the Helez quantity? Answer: 1.89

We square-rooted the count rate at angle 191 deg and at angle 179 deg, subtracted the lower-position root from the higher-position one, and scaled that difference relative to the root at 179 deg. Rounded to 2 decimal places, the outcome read 0.00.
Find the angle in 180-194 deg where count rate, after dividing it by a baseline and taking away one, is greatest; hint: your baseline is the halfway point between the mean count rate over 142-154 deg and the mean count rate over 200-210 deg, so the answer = 189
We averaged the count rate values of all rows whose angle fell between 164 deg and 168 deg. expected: 3.39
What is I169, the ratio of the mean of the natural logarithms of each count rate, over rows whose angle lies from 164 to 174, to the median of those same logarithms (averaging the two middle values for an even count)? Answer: 0.99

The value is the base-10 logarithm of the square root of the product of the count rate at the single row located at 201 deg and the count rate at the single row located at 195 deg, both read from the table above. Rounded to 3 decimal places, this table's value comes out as 0.571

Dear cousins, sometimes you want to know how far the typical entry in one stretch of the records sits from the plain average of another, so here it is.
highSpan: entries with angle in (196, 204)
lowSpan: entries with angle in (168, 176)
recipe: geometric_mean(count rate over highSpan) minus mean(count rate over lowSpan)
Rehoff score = 0.29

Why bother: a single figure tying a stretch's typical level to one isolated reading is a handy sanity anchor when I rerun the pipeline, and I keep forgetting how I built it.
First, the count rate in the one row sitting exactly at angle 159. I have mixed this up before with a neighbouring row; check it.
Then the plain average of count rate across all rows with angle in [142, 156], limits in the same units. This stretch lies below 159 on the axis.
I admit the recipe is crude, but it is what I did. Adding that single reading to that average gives 6.79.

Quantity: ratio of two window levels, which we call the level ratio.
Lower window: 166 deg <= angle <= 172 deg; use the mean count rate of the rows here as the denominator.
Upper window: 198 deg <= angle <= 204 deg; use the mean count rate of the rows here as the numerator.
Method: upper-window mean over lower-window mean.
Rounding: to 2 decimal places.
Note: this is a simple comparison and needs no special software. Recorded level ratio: 1.10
